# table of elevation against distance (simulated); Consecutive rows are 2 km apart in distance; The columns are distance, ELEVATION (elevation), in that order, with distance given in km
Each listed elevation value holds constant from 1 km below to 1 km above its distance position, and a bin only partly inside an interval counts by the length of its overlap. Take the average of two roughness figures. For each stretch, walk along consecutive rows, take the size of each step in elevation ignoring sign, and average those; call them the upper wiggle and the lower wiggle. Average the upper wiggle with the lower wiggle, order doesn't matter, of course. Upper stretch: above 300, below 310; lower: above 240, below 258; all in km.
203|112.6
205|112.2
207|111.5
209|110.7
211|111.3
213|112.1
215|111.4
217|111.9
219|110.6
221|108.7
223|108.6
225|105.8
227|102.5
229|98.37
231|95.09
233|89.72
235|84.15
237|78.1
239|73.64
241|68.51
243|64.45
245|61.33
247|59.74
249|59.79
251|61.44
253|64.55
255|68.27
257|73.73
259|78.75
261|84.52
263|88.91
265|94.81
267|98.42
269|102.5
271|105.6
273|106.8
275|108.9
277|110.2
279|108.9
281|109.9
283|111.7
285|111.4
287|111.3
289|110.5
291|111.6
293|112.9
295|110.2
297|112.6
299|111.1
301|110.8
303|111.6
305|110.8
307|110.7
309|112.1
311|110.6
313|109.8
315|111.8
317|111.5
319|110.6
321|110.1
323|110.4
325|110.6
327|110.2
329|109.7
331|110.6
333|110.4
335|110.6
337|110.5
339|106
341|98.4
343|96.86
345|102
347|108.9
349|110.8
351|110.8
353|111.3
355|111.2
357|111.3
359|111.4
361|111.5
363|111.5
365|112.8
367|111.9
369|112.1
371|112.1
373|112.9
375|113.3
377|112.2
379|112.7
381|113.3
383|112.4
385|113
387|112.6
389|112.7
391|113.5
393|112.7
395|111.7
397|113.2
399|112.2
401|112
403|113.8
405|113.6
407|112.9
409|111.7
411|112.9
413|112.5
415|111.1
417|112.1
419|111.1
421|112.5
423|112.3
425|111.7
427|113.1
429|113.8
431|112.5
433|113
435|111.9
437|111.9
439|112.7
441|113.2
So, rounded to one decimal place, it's 1.8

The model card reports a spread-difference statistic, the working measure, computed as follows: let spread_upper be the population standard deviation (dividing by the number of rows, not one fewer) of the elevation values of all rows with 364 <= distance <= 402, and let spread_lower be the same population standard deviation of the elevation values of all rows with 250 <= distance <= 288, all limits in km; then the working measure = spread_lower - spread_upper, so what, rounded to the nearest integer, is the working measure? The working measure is 17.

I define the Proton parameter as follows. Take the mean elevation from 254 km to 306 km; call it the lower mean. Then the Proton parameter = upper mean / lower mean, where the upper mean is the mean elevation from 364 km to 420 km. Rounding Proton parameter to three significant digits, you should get 1.09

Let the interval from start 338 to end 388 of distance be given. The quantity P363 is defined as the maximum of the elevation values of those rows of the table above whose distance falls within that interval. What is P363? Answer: 113.3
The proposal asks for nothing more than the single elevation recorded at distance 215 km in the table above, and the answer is 111.4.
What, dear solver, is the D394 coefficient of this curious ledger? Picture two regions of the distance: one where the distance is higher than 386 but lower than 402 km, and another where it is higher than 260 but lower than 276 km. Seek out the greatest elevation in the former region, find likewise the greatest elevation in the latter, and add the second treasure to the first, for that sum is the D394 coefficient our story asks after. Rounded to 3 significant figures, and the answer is 222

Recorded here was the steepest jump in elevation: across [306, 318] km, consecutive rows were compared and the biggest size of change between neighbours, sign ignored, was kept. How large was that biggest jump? 2.0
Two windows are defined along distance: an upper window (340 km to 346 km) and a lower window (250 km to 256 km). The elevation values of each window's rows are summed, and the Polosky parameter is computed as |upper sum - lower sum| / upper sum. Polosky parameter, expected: 0.35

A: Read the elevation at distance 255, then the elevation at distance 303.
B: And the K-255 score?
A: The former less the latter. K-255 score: -43.3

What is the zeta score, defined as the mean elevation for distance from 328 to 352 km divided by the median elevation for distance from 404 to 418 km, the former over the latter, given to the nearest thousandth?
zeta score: 0.952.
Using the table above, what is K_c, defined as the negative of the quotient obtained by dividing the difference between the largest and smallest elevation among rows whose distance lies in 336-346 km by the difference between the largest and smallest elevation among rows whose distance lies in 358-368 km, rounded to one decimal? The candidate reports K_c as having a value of -9.7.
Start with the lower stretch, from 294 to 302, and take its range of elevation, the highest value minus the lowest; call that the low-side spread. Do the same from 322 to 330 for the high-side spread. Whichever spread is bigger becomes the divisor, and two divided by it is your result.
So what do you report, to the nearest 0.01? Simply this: 0.83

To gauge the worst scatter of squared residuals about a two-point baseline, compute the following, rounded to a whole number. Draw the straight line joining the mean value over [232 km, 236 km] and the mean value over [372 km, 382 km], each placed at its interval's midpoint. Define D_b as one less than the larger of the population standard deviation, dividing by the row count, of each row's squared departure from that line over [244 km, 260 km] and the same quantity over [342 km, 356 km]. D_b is 255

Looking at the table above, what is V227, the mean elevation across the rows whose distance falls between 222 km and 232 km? 102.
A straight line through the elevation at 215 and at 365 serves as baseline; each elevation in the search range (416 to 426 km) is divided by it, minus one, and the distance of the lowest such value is 419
